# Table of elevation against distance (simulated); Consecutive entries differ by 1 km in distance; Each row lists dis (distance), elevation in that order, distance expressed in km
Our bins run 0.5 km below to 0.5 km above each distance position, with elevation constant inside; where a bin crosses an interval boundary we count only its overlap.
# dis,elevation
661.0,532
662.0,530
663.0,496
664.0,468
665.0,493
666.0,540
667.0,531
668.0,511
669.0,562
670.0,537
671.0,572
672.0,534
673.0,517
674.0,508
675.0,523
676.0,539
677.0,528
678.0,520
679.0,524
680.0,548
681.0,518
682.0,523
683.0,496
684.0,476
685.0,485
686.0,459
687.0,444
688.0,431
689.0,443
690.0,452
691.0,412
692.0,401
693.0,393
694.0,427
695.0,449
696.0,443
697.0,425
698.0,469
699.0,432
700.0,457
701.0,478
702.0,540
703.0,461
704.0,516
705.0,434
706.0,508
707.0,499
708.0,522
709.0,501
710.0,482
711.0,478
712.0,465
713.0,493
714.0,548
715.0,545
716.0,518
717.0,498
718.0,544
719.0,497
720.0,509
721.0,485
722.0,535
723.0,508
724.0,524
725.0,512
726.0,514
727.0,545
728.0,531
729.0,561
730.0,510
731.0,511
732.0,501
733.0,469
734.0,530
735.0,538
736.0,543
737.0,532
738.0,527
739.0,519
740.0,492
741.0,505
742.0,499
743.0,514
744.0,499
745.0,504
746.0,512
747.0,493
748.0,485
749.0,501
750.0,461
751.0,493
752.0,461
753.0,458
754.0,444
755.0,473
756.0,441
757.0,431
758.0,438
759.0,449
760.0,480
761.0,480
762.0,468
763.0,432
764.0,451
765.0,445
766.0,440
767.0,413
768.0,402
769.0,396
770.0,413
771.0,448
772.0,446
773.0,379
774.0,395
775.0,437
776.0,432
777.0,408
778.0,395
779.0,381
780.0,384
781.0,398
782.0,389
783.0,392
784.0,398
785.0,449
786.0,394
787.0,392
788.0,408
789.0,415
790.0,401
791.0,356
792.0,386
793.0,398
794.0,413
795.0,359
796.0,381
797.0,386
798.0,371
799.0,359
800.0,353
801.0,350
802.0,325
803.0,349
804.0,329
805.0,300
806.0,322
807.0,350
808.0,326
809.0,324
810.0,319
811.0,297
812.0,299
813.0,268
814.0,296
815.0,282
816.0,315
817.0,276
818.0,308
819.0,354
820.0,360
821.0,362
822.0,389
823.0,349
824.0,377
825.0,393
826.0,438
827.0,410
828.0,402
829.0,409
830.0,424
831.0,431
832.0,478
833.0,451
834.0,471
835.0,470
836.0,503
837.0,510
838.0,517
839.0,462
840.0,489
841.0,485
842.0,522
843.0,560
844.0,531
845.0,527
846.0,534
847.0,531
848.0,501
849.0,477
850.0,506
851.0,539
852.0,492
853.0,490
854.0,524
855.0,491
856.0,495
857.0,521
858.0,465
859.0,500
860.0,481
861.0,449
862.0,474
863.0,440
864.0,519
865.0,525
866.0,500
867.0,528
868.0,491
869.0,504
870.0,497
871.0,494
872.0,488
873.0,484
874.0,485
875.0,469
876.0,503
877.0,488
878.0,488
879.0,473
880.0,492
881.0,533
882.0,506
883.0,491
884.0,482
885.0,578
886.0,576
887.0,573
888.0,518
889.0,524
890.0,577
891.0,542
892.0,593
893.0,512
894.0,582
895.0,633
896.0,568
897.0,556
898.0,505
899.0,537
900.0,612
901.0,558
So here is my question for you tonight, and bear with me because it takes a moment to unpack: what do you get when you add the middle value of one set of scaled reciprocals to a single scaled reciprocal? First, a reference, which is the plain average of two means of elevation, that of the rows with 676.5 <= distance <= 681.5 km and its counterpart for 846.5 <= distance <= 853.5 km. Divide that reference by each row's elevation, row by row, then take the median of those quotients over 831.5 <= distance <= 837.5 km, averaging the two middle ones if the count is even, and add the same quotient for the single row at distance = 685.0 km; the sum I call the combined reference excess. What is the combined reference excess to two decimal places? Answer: 2.15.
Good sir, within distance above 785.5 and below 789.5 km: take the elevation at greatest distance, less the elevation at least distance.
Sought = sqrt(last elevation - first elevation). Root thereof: 4.6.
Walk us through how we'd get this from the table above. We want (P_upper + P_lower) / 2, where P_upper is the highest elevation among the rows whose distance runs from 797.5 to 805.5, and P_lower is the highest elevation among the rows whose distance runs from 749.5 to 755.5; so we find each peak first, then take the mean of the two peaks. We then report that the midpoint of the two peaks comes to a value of 432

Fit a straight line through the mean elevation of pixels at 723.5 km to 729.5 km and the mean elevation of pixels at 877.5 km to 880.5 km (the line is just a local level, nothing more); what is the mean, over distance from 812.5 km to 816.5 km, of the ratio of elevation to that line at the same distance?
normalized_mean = 0.58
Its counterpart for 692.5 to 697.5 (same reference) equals 0.79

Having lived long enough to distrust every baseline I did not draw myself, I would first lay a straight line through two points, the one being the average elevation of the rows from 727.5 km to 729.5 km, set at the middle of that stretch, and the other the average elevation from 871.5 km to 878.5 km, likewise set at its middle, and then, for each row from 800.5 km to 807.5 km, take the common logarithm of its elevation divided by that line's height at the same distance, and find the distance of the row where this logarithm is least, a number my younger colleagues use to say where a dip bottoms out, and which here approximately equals 805.0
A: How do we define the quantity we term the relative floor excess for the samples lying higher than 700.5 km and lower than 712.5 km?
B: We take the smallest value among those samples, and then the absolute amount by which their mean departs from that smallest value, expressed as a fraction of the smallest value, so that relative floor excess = 0.13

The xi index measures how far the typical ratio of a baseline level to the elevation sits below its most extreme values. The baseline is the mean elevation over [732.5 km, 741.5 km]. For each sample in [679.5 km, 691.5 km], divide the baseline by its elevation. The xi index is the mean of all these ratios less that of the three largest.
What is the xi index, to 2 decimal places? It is -0.11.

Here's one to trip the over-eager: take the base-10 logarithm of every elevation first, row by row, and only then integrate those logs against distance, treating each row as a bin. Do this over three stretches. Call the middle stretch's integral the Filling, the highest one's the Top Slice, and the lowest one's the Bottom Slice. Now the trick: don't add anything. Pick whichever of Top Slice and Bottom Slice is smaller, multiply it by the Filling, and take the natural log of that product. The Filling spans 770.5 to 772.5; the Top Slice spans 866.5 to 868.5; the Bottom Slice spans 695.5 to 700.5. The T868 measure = 3.4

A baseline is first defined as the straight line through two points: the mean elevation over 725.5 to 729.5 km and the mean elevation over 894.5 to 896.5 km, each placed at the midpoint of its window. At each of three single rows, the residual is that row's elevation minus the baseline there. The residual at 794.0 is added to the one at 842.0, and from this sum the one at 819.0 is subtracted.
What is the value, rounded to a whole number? 10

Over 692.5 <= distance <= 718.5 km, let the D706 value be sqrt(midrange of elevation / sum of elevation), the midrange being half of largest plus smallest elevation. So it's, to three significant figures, 0.194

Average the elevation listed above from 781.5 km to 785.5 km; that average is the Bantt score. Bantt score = 407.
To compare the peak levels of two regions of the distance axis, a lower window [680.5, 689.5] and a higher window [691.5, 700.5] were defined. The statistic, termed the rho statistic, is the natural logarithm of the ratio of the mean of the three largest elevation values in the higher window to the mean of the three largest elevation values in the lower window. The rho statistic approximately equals -0.11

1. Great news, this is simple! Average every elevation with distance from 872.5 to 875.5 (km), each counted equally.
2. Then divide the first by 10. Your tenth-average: 47.9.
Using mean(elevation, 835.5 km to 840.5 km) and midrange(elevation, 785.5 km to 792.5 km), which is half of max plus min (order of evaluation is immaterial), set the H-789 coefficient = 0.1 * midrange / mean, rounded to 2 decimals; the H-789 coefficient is 0.08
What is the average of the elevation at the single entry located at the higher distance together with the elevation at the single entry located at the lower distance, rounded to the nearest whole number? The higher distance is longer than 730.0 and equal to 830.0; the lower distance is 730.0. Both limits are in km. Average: 467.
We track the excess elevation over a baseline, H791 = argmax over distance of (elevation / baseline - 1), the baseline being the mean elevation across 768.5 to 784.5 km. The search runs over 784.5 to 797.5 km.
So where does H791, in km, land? 785.0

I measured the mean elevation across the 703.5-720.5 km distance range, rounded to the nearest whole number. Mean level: 503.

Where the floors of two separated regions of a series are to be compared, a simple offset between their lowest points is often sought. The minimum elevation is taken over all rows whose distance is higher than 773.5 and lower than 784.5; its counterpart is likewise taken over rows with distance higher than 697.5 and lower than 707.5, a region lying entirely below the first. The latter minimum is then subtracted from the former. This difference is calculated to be -51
